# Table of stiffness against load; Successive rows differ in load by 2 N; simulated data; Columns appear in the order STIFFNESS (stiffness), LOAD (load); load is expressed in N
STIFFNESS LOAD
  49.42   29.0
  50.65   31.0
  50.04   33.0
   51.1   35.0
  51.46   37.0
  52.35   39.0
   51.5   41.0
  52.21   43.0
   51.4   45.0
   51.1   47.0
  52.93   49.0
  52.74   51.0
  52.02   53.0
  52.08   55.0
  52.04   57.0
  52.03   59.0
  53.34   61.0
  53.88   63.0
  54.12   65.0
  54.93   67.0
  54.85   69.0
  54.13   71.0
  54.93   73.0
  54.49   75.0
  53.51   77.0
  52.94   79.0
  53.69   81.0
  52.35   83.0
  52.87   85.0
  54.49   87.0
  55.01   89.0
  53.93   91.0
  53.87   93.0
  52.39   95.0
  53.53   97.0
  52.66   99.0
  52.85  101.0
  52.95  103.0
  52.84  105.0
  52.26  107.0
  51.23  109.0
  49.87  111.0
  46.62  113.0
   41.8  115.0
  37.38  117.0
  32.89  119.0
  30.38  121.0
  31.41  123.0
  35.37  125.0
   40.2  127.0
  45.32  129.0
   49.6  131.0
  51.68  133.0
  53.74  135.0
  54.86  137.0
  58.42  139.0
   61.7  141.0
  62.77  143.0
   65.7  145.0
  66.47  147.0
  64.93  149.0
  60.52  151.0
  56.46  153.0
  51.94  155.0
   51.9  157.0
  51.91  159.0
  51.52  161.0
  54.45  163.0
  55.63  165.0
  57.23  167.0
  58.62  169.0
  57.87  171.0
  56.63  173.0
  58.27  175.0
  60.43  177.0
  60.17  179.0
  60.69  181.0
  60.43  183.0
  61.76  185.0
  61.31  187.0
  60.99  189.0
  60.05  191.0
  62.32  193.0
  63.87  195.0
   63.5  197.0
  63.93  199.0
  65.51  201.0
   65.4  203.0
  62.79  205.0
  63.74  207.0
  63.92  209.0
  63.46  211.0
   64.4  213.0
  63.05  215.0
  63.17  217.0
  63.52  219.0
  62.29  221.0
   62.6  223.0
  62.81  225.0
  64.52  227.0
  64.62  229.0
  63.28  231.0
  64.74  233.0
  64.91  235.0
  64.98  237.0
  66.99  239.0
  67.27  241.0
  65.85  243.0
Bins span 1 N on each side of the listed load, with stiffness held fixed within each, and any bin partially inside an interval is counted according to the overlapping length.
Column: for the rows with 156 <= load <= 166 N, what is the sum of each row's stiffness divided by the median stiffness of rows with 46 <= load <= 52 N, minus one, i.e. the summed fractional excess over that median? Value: 0.0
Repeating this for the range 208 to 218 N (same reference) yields 1.0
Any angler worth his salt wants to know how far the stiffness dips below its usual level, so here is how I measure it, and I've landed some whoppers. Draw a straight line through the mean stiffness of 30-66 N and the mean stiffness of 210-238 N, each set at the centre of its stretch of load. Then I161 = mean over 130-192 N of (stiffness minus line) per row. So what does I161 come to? -1.5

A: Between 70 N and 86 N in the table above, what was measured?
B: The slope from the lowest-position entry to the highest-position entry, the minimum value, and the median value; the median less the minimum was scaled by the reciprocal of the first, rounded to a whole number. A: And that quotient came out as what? -14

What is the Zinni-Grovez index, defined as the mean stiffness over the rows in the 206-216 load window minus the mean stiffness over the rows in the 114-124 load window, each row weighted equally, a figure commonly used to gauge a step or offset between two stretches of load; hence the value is 28.9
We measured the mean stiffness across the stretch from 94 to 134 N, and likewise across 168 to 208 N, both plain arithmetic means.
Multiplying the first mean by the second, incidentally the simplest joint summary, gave 2804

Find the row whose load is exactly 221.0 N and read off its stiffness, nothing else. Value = 62.29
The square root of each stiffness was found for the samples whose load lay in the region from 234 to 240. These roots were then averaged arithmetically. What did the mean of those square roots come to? 8.10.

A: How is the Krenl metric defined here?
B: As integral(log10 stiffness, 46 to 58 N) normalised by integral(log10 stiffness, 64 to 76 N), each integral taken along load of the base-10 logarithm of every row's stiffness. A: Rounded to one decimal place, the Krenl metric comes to 1.0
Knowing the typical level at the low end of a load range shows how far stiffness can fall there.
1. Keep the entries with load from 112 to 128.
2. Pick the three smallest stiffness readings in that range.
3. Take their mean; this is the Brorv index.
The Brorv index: 32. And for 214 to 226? 63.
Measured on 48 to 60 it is 52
